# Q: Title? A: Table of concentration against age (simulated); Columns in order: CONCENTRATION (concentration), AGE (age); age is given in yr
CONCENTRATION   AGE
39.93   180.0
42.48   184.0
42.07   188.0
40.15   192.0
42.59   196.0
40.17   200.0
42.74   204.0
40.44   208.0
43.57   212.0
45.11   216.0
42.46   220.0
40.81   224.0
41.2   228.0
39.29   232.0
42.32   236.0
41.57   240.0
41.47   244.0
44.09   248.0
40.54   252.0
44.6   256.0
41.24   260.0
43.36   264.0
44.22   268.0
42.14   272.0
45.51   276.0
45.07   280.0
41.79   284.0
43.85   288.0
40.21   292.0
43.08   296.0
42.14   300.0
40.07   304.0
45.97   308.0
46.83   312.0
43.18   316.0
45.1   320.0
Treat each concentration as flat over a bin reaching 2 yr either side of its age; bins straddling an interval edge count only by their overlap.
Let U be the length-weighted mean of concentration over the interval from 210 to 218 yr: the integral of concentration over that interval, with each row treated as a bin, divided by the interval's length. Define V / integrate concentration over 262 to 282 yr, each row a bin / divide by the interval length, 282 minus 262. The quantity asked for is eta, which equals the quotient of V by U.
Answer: 0.99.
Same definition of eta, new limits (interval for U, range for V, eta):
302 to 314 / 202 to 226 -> 0.96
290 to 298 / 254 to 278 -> 1.04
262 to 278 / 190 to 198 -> 0.94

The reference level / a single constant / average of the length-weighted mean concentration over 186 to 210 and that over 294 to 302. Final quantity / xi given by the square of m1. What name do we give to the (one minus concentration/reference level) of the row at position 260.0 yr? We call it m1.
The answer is 0.0003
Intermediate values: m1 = 0.02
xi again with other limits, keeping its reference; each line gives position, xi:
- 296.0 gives 0.0007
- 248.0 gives 0.0025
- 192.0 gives 0.0019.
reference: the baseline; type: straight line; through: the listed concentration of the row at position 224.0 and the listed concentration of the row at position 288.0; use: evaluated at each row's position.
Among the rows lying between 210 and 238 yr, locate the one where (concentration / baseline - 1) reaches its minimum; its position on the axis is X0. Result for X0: 232.0 yr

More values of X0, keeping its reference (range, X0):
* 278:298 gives 292.0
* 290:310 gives 304.0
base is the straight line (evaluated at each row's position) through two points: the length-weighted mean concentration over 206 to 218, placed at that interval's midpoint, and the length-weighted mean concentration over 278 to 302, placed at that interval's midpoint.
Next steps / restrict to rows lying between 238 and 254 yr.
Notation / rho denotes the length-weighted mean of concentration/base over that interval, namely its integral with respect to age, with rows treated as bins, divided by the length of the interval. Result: 0.98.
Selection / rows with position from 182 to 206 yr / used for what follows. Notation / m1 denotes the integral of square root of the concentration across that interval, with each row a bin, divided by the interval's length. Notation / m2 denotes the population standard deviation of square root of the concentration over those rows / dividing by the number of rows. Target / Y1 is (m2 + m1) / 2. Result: 3.27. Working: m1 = 6.46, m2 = 0.086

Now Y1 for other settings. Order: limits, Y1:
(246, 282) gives 3.36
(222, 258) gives 3.29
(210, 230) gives 3.32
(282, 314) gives 3.37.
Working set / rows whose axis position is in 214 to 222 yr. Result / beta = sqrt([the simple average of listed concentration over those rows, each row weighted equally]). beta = 6.62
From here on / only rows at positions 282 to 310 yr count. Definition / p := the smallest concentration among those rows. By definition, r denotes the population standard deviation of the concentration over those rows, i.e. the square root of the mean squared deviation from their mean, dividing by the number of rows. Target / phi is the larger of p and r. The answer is 40.1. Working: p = 40.07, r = 1.93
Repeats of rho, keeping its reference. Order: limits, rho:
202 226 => 0.99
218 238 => 0.96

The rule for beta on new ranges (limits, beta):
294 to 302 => 6.53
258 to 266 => 6.50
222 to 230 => 6.40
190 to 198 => 6.43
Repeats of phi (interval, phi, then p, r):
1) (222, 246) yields 39.3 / 39.29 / 0.93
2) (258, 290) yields 41.2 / 41.24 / 1.46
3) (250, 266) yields 40.5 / 40.54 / 1.62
